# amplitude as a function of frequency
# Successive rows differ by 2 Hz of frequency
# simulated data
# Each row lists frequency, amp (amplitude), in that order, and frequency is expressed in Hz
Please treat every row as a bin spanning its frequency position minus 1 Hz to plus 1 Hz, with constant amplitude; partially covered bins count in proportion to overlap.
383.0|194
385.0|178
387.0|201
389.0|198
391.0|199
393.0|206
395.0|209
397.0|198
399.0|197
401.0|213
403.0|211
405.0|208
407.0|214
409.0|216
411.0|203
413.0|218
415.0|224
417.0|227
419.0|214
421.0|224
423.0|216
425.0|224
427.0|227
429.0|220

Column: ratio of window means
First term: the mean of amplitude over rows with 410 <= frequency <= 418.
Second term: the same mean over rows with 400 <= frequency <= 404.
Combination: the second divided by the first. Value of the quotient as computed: 0.97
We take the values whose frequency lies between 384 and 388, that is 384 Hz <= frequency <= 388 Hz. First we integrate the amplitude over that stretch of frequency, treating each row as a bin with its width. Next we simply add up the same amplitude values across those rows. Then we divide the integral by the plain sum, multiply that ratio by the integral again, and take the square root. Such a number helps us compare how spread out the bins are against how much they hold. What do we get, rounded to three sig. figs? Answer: 38.9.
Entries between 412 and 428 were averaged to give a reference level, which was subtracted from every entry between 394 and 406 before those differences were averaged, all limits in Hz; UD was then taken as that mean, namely -16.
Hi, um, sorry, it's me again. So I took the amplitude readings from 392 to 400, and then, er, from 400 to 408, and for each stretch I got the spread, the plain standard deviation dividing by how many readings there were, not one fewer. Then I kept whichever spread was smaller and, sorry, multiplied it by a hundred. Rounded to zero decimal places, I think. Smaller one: 229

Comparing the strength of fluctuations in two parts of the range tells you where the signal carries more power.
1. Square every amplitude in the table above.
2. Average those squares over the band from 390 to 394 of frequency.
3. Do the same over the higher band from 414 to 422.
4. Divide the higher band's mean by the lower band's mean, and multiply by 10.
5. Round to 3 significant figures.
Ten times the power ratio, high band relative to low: 12.0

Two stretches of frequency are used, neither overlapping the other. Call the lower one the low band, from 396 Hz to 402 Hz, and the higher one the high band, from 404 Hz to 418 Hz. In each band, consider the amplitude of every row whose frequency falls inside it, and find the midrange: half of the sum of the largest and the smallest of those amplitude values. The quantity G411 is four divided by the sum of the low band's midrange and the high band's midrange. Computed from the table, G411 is 0.0095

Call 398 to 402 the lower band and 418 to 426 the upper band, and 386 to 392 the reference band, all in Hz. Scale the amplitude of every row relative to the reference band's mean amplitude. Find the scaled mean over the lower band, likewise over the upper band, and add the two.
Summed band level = 2.13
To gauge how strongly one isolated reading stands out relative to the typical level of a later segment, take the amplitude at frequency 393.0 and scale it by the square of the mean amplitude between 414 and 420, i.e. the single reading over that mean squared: 0.0042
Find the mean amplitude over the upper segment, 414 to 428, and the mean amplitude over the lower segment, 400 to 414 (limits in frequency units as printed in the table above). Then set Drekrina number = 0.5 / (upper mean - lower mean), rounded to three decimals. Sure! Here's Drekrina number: 0.048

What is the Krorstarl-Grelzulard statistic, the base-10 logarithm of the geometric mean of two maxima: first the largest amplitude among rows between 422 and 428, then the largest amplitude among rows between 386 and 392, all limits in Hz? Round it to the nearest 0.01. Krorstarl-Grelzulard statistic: 2.33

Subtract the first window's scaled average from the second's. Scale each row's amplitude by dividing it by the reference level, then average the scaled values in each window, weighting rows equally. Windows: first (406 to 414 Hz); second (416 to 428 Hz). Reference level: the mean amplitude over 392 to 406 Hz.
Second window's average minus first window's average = 0.04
